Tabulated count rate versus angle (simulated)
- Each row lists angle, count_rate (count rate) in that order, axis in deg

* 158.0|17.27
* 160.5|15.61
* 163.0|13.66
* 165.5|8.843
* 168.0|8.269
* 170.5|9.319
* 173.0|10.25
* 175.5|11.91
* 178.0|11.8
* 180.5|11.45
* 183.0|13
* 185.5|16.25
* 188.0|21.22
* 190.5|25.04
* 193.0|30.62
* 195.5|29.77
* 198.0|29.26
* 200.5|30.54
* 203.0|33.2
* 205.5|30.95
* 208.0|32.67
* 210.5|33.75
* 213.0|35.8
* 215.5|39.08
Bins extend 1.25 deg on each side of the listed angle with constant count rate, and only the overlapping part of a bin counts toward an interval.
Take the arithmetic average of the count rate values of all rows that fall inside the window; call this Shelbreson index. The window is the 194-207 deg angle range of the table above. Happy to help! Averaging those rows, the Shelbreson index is 31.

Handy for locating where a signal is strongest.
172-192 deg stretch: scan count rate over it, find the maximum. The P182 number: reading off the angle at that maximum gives 190.5 deg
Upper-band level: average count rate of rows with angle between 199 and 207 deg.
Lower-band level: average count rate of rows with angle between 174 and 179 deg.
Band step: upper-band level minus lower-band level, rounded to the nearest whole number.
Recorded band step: 20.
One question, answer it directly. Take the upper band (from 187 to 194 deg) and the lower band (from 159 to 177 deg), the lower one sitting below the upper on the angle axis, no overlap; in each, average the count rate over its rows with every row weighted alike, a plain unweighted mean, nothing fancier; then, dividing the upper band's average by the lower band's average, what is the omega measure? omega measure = 2.3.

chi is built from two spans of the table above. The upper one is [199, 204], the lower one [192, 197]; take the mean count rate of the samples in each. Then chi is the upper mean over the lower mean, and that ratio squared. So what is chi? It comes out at 1.11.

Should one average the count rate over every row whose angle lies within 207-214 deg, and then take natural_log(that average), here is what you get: 3.53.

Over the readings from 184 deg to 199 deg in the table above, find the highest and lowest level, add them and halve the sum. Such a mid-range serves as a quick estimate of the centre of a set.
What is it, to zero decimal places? 23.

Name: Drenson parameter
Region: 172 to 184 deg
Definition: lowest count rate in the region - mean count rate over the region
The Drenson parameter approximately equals -1.4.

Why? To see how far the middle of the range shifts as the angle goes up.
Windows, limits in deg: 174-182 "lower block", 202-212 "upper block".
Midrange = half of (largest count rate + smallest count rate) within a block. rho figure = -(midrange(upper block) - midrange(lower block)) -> -20.7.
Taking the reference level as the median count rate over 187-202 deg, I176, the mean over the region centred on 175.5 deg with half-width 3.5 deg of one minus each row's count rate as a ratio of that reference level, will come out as 0.62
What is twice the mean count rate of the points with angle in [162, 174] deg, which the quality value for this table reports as 20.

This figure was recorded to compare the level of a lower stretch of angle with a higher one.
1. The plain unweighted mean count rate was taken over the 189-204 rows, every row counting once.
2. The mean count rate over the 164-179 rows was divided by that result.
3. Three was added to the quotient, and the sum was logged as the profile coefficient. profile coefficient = 3.34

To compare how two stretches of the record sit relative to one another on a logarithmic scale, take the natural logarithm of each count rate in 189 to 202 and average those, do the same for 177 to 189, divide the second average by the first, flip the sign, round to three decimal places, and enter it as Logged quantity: -0.791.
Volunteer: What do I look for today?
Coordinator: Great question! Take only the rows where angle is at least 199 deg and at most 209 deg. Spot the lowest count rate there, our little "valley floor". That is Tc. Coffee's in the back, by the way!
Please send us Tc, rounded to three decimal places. 30.540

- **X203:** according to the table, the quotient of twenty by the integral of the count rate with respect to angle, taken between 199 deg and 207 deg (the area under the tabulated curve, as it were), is 0.08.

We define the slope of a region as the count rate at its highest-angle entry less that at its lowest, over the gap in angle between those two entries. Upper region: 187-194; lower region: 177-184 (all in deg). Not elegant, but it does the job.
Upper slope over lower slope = 7.8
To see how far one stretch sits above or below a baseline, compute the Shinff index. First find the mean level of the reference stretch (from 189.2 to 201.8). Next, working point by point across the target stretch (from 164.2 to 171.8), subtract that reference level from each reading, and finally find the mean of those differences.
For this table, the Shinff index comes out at -20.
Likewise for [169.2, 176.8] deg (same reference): -19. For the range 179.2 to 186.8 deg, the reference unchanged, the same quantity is -15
